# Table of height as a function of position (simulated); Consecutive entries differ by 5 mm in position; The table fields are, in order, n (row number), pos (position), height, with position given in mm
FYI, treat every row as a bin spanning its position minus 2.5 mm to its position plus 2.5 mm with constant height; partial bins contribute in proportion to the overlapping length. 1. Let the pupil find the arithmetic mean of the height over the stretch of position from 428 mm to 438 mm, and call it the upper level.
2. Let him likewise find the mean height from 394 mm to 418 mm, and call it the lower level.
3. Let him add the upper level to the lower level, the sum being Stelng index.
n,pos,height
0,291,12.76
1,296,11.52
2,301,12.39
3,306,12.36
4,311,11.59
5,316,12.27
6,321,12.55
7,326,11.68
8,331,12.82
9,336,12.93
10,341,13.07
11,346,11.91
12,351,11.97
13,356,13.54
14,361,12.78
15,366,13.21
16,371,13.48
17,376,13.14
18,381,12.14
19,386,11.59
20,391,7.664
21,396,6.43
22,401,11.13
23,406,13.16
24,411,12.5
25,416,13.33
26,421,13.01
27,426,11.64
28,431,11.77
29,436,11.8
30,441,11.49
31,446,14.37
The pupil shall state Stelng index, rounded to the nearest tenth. 23.1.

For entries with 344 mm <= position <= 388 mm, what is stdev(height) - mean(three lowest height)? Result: -11.1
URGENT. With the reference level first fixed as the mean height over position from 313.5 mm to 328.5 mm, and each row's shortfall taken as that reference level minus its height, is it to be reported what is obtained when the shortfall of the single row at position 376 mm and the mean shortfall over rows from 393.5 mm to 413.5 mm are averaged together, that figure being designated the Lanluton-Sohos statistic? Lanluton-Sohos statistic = 0.2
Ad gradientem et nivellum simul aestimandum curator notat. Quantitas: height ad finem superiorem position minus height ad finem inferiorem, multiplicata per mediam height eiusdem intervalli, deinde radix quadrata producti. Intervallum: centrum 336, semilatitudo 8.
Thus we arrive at 1.8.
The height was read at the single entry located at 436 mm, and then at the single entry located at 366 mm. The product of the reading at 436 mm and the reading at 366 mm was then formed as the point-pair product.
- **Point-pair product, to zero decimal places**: 156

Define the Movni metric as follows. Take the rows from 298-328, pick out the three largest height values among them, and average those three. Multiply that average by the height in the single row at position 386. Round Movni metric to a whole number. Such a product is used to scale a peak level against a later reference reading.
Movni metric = 144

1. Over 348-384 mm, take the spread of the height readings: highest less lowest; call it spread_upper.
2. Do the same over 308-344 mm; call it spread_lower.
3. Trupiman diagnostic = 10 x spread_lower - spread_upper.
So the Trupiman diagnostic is 13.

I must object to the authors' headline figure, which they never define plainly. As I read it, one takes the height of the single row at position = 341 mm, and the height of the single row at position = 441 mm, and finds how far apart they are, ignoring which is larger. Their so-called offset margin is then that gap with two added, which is 3.58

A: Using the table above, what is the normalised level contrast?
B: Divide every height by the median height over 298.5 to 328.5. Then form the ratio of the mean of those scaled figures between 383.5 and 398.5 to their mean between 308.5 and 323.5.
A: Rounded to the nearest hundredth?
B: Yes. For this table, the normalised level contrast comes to 0.71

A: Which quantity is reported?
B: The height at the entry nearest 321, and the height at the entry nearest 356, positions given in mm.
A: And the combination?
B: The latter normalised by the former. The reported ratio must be 1.08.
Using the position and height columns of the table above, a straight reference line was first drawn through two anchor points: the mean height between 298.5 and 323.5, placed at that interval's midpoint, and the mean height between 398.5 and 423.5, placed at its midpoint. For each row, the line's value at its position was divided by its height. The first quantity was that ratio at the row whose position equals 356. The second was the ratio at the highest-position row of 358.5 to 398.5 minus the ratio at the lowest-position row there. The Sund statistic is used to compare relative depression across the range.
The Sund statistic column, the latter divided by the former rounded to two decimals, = 1.07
